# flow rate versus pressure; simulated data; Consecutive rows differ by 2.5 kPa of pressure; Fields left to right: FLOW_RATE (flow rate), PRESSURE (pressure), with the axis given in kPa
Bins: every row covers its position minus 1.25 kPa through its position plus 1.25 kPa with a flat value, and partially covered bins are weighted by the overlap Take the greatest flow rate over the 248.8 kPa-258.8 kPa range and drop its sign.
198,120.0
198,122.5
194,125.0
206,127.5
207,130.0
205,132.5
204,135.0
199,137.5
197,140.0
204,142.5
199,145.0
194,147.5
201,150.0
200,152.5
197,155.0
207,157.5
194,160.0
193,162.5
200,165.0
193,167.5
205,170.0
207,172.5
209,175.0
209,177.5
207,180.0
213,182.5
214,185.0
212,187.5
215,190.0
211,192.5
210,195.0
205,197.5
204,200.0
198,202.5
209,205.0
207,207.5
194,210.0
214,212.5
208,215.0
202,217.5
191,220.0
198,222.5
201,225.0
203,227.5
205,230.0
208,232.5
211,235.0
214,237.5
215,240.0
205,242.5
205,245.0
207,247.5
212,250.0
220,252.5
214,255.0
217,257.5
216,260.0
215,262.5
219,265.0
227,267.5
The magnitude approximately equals 220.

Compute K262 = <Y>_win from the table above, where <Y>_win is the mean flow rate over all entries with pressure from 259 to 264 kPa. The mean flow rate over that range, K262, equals 216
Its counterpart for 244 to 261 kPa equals 213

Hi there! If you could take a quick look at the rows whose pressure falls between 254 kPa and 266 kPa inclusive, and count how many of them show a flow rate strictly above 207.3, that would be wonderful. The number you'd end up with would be 5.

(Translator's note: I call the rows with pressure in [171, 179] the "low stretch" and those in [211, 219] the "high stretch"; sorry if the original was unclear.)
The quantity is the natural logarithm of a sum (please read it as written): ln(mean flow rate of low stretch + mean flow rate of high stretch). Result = 6.03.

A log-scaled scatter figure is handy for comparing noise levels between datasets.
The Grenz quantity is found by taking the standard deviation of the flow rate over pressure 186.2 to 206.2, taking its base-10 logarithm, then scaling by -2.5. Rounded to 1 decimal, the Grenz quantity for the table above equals -1.8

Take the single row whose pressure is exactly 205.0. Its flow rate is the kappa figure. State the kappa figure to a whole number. 209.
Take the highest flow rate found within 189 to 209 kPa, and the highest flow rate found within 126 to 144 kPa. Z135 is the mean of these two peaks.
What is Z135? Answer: 211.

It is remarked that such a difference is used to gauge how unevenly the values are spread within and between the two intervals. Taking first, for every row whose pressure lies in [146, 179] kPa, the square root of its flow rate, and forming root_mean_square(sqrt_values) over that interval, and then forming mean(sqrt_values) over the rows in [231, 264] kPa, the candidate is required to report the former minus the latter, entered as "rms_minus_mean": -0.40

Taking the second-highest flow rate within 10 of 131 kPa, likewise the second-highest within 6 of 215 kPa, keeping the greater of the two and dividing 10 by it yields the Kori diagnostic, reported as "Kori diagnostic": 0.0481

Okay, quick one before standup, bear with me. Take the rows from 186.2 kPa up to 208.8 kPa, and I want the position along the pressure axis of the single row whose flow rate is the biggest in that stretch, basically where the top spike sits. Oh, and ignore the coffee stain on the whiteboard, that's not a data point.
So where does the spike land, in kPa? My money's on 190.0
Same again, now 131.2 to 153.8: 132.5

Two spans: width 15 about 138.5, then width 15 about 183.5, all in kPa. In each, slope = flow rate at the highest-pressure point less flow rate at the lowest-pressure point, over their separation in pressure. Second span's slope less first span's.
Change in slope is 1.0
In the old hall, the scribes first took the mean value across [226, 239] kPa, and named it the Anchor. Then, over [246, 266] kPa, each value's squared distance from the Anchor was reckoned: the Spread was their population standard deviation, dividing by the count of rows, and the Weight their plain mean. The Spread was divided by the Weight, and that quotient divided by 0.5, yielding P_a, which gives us 1.5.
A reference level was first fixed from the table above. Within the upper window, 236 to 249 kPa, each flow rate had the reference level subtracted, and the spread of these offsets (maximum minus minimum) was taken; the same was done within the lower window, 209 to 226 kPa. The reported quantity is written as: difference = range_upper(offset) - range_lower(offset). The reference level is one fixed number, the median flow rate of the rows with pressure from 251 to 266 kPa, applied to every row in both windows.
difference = -13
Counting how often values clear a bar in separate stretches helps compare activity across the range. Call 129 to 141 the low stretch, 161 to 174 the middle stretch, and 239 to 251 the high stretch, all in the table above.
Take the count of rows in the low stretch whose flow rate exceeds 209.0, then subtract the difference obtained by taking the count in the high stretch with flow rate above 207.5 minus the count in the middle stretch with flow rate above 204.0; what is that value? 0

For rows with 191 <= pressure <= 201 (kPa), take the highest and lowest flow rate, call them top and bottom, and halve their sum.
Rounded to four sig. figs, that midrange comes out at 207.5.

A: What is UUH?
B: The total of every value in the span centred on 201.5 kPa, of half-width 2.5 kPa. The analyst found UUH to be 402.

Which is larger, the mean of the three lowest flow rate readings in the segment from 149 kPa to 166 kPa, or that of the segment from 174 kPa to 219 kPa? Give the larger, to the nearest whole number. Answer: 198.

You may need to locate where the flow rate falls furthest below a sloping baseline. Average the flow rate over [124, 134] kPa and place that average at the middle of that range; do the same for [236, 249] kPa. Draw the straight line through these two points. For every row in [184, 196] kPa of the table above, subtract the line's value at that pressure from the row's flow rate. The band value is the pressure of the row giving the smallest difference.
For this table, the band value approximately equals 195.0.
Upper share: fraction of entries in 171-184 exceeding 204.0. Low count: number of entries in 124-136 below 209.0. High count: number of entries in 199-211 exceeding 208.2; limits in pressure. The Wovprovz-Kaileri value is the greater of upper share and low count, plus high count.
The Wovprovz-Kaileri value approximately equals 6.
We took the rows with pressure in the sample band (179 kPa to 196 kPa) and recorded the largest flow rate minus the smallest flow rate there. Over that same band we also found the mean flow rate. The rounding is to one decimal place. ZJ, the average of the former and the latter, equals 109.9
